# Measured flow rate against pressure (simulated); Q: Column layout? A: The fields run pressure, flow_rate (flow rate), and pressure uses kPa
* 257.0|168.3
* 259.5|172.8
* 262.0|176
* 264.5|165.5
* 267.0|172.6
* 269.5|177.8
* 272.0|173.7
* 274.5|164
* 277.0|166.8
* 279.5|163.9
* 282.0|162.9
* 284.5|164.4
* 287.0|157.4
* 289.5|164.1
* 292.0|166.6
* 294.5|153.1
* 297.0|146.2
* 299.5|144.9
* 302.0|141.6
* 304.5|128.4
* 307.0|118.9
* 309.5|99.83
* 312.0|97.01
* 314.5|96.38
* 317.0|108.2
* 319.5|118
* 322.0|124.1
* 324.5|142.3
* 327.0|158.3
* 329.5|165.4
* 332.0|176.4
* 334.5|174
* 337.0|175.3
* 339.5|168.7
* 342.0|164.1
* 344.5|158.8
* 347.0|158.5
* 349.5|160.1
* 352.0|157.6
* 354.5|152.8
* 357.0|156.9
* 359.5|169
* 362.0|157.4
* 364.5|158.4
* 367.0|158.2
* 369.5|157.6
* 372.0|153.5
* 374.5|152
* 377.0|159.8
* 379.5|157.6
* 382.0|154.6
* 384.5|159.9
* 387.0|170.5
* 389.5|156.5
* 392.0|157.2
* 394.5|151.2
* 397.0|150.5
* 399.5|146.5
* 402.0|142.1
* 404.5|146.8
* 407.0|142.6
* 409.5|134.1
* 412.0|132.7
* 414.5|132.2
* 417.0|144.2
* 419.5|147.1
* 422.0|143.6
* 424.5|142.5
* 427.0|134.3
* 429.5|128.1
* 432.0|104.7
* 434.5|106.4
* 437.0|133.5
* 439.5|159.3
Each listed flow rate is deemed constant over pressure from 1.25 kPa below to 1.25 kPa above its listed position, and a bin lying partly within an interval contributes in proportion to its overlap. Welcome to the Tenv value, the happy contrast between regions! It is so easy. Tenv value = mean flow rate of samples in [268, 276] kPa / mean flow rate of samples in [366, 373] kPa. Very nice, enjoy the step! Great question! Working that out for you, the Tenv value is 1.10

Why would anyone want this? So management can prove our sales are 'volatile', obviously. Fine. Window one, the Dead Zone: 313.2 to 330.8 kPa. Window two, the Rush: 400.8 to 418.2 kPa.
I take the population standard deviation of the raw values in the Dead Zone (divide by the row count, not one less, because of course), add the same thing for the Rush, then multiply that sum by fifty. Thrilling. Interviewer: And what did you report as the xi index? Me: 1474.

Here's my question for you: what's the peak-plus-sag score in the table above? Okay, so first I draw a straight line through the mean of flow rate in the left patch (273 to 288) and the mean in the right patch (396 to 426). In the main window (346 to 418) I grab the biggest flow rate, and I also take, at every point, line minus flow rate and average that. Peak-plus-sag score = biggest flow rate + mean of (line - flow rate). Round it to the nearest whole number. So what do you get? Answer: 164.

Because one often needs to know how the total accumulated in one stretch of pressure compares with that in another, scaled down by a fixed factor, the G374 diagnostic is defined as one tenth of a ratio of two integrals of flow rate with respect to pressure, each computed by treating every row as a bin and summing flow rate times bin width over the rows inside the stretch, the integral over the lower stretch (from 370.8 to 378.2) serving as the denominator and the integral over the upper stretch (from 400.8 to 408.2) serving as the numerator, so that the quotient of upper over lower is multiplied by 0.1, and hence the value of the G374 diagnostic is 0.093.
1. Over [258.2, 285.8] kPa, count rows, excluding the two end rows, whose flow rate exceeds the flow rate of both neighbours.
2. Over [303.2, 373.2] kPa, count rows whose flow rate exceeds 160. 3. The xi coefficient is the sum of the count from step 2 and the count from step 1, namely 11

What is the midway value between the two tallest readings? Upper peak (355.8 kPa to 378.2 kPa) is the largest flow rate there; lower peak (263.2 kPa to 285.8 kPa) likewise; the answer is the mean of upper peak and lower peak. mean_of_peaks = 173.4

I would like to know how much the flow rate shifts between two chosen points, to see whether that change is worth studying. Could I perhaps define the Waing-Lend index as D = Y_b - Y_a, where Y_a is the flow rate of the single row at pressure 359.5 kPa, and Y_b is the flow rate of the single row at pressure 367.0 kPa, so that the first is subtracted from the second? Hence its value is -11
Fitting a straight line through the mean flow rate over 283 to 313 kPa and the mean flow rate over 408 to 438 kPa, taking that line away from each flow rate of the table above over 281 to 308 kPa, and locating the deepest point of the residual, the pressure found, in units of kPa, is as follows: 307.0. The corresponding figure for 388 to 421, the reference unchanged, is 414.5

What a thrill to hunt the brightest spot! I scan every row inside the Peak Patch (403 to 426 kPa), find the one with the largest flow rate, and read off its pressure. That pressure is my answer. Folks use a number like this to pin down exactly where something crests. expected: 419.5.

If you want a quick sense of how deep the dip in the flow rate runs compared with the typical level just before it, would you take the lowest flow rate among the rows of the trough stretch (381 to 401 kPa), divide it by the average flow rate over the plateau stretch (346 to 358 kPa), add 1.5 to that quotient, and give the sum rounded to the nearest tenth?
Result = 2.4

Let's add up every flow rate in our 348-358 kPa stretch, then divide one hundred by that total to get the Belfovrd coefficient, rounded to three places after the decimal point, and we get 0.159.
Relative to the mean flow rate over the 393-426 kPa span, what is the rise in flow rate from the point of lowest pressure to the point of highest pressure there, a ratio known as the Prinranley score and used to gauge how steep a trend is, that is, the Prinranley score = -0.06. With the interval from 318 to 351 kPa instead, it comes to 0.27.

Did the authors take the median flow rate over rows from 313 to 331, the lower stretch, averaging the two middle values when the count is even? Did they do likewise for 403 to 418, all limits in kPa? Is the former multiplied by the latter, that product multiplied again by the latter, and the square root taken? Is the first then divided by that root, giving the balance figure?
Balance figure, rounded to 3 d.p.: 0.081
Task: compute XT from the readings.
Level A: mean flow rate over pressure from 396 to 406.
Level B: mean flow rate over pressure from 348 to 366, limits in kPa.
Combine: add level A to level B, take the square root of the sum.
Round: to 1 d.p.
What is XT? 17.5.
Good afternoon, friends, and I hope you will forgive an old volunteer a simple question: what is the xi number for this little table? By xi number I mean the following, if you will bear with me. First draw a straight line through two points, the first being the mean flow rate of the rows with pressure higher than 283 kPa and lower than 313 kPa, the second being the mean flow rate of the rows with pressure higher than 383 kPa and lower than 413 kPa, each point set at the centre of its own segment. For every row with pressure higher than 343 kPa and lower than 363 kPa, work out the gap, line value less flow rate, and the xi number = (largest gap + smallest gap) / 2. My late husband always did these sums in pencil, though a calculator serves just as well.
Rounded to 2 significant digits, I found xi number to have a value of -15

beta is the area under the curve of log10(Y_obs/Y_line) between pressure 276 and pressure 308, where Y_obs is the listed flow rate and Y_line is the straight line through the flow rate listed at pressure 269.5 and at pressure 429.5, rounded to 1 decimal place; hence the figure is -1.7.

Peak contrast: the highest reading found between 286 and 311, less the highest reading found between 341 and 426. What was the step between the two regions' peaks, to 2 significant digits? -3.9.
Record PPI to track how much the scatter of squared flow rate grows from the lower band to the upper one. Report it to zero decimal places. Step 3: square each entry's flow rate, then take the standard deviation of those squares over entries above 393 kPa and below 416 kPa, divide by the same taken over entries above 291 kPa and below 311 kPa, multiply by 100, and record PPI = 38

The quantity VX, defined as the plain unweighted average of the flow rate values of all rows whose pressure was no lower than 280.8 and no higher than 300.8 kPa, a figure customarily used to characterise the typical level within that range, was 157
